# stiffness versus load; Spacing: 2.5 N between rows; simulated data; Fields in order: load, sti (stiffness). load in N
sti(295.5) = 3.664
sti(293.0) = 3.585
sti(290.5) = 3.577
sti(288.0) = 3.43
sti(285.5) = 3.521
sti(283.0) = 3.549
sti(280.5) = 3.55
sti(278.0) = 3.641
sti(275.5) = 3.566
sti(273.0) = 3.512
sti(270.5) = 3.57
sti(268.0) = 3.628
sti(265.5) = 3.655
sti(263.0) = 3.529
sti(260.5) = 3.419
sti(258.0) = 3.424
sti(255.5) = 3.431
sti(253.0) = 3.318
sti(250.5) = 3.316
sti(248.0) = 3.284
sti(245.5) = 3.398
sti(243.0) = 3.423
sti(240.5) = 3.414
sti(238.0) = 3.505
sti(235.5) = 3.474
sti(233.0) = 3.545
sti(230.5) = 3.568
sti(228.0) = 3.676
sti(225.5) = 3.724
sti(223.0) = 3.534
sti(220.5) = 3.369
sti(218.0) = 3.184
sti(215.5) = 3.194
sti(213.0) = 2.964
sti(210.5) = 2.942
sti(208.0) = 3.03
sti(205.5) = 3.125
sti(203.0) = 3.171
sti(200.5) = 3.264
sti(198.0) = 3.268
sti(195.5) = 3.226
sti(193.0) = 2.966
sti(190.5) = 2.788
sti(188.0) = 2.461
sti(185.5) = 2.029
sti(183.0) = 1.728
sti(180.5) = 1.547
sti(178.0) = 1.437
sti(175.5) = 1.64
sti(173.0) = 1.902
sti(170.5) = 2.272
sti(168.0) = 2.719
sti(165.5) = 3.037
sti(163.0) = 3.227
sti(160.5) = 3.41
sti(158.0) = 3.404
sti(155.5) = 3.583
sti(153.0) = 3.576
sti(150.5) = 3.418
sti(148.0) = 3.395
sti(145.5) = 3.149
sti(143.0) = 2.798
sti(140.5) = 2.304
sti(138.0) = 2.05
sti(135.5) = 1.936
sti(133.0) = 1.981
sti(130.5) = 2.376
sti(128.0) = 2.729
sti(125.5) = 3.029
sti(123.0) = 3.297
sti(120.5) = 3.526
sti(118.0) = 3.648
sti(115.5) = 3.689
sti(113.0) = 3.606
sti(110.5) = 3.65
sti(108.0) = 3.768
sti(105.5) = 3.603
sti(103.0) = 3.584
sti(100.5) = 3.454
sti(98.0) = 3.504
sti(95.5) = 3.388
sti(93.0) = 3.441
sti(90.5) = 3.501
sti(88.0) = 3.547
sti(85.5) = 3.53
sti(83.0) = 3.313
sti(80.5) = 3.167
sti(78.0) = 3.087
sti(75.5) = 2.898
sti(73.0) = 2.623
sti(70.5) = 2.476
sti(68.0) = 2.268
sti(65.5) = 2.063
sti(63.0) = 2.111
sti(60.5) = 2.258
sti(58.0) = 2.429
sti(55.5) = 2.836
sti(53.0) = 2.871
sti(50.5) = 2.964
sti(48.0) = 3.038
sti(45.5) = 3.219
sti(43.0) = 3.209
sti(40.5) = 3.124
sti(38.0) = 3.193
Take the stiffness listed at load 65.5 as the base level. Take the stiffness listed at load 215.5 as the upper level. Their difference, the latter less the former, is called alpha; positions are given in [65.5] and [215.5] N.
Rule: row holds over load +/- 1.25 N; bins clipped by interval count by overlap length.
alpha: 1.1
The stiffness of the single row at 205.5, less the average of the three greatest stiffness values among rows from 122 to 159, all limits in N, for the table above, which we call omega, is -0.40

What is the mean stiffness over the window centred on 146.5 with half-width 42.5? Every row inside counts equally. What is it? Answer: 2.82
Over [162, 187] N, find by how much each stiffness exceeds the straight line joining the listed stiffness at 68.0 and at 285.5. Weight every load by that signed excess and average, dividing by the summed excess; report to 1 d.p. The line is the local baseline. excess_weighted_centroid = 179.6 N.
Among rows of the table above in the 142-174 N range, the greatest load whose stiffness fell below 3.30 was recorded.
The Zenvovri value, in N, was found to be 173.0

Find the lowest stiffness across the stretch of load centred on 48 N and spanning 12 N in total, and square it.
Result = 8.2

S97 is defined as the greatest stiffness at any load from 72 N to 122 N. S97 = 3.768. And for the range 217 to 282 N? 3.724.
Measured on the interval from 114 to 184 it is 3.689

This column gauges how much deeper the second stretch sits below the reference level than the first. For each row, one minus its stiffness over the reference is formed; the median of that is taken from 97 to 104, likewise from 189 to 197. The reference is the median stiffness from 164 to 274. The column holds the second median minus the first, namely 0.16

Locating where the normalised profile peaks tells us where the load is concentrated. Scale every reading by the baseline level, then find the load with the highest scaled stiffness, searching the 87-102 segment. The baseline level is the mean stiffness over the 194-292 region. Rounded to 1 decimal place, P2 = 88.0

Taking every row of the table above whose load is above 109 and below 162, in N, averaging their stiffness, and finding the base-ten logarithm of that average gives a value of 0.49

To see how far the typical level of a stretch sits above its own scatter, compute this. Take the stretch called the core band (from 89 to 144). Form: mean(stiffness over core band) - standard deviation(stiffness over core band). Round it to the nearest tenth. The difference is 2.5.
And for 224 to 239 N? 3.5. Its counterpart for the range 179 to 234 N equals 2.4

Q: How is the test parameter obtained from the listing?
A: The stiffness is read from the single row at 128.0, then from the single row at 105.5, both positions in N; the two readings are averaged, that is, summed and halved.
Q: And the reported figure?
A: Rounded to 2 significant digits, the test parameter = 3.2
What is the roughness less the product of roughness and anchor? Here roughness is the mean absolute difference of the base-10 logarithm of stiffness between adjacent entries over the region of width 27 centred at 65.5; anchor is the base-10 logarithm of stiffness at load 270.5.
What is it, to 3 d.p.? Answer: 0.014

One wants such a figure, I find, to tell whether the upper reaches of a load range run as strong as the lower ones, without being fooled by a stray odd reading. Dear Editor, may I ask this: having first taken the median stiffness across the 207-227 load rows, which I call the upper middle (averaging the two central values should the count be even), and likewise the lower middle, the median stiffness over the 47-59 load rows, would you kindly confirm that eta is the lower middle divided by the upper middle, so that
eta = 0.90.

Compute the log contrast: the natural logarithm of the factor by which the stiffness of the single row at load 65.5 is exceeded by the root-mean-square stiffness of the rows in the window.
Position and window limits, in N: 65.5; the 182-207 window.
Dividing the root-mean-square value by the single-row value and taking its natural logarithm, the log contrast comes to 0.3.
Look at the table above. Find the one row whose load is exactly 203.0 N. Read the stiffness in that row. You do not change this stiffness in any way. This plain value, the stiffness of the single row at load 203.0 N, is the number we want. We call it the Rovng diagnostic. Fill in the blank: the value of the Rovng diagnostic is 3.171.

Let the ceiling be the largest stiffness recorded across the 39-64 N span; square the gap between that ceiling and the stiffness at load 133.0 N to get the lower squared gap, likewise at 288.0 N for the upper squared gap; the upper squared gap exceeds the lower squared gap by -1.49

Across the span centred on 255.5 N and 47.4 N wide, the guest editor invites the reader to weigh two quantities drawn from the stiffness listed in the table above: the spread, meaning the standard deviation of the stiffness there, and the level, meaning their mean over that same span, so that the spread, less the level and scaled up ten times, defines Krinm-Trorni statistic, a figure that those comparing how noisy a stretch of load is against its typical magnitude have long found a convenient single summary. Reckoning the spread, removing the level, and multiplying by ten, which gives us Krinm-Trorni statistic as -33.7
